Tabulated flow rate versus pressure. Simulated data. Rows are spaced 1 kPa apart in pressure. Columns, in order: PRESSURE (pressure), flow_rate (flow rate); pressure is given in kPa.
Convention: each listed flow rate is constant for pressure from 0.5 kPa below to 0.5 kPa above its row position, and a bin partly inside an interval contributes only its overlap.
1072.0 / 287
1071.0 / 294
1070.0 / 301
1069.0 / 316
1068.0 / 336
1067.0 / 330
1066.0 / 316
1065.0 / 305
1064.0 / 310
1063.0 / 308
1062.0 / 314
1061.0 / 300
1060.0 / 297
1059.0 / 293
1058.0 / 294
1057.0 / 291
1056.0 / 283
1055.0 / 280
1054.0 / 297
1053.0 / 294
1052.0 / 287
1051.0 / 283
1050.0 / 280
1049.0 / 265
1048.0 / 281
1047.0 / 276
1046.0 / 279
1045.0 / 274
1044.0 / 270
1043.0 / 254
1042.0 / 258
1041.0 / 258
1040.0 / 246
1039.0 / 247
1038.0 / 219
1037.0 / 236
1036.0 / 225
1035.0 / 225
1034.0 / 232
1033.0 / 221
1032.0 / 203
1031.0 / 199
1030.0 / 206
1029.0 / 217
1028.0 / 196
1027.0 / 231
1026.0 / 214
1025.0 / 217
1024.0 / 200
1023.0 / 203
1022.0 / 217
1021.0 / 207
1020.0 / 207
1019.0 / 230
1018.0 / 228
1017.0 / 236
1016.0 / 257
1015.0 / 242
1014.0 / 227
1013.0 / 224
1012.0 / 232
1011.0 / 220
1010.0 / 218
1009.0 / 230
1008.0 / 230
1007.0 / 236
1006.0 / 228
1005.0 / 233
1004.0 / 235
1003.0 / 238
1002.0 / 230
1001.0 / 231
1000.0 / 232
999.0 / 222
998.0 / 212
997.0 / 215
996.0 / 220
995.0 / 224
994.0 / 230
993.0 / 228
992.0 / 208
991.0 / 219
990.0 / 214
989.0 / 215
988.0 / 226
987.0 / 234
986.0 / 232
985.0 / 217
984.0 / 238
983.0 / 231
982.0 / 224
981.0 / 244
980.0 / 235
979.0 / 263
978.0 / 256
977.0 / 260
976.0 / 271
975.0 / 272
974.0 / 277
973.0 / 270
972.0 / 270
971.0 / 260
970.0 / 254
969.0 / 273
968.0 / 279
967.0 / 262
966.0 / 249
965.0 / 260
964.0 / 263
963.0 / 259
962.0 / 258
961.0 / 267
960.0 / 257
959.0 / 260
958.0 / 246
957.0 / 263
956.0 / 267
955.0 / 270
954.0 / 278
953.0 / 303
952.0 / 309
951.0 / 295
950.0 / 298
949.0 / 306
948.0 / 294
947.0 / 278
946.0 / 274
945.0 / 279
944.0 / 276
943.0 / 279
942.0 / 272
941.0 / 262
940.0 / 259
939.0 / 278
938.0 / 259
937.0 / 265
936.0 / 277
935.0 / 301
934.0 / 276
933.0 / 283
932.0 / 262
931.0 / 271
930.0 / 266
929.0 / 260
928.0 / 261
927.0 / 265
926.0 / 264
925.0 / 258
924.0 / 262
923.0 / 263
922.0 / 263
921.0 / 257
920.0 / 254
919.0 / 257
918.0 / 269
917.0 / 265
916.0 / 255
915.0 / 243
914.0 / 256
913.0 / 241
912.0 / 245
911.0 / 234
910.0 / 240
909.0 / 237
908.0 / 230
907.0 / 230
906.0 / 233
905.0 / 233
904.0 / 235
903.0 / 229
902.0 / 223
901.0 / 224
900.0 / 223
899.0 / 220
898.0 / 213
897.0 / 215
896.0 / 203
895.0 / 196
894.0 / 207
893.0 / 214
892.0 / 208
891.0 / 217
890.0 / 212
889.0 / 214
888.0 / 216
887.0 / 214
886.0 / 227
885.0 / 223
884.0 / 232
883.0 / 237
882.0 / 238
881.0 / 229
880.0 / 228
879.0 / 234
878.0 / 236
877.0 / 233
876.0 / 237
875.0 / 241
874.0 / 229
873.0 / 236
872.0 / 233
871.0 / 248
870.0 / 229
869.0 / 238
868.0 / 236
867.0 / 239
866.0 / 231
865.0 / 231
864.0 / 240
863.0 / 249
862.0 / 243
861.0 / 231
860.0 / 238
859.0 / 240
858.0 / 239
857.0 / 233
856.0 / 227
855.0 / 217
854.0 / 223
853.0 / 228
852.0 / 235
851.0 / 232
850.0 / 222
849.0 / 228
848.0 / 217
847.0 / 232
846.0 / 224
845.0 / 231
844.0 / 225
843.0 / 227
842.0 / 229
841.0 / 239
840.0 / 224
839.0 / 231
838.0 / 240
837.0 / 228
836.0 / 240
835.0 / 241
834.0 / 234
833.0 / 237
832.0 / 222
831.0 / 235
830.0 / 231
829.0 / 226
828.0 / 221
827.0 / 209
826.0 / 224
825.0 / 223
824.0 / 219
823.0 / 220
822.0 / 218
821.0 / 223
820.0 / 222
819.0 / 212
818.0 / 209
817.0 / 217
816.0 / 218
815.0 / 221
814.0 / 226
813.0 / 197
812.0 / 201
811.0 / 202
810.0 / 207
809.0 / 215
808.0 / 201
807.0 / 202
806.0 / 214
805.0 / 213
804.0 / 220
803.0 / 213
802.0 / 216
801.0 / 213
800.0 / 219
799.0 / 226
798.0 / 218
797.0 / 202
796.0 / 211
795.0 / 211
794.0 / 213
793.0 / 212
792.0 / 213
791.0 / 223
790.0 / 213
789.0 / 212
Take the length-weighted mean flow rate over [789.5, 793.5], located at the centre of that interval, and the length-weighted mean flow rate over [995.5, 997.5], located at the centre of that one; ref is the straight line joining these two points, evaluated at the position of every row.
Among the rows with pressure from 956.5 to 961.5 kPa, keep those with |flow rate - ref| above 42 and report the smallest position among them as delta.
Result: 957.0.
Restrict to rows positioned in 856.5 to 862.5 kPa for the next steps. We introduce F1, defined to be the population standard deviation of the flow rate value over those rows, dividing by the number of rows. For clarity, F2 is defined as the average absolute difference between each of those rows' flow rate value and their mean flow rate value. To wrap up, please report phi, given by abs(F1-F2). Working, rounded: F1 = 4.1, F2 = 3.6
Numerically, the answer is 0.6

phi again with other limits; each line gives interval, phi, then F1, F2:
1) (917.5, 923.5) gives 0.5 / 5.0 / 4.5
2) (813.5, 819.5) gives 1.1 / 5.6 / 4.5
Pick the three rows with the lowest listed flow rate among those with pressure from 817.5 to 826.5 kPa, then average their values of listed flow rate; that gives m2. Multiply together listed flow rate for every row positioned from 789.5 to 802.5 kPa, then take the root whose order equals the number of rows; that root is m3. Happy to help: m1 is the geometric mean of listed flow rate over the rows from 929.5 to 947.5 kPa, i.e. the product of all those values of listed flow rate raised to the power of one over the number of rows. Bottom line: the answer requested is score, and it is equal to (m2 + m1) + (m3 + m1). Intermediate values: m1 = 273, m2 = 213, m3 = 215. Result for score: 974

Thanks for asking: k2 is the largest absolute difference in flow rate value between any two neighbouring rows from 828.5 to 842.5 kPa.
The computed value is 15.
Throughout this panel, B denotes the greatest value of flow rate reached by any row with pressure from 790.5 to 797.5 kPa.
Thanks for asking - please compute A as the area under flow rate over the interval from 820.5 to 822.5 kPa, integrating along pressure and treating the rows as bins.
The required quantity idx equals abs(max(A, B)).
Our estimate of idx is 441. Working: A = 441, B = 223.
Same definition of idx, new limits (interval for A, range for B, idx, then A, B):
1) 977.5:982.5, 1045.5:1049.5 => 1222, 1222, 281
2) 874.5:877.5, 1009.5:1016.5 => 711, 711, 257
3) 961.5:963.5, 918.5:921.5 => 517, 517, 257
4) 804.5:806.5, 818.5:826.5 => 427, 427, 224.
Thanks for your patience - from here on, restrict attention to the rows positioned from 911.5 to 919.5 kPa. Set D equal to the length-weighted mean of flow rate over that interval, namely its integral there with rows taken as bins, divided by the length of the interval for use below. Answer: 254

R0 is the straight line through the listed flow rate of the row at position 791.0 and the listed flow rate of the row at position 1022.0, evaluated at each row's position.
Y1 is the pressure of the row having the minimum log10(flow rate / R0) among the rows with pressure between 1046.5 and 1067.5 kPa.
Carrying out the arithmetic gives 1049.0 kPa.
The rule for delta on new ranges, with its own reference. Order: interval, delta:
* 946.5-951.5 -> 947.0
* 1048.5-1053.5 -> 1049.0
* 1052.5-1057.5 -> 1053.0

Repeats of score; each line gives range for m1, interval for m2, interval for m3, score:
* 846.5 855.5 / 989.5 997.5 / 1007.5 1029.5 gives 886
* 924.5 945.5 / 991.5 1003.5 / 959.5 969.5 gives 1014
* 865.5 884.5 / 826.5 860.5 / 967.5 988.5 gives 935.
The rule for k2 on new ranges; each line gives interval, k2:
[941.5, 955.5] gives 25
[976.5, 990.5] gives 28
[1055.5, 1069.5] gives 20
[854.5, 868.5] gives 12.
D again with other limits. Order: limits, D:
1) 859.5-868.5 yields 238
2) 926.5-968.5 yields 273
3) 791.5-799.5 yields 213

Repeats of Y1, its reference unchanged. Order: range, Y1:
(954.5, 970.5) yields 958.0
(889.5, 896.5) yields 895.0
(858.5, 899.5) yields 895.0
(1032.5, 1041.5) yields 1038.0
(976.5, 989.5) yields 989.0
